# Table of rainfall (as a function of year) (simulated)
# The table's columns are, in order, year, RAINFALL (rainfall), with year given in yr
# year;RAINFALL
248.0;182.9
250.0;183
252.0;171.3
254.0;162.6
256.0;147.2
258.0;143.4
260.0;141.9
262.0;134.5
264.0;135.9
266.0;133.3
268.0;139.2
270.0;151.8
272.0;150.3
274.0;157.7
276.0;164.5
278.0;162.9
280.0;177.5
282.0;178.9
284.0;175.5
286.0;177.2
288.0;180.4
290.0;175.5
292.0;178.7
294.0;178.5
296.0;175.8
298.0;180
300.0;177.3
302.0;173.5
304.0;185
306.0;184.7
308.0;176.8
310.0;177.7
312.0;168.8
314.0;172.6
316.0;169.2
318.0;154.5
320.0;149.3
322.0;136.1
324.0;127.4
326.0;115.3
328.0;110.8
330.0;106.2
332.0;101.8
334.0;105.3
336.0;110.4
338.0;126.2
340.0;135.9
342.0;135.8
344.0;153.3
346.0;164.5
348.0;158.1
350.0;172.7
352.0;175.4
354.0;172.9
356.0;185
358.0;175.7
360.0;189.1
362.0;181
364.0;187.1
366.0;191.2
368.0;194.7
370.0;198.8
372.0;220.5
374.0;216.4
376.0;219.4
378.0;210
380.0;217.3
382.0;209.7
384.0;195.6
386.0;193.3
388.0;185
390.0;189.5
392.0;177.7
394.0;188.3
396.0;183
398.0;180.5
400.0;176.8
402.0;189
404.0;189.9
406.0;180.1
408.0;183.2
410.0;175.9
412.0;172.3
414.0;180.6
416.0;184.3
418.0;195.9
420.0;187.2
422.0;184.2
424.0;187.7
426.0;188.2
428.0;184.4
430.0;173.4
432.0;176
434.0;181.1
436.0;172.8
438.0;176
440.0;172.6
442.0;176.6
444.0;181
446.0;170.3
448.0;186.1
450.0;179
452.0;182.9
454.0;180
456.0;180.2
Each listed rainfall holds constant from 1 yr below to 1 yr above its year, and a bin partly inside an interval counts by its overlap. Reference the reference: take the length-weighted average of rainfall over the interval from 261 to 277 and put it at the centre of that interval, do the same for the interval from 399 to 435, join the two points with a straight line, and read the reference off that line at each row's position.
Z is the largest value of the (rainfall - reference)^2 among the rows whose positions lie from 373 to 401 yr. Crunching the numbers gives 2193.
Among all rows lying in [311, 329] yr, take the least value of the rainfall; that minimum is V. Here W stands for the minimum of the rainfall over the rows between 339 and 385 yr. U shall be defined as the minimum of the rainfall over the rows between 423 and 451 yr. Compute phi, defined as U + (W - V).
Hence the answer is 195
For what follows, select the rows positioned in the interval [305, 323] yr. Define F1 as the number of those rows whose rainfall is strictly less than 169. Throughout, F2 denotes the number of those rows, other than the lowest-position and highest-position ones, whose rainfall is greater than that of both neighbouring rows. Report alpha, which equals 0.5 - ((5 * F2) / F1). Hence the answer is -2.0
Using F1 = 4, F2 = 2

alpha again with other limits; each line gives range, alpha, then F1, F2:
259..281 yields -1.0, 10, 3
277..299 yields -14.5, 1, 3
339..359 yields -2.5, 5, 3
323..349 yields -0.3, 13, 2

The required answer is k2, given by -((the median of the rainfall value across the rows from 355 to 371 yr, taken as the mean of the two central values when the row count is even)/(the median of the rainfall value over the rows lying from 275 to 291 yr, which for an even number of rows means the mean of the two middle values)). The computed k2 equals -1.07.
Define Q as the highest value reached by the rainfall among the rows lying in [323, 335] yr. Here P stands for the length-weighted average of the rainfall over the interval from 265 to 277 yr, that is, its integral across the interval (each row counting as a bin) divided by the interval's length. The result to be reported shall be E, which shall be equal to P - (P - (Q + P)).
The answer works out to 277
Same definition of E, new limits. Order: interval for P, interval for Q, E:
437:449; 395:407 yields 367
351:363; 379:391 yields 397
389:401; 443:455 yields 369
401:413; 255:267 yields 329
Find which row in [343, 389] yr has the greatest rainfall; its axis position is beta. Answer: 372.0 yr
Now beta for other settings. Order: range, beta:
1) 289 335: 304.0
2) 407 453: 418.0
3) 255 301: 288.0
